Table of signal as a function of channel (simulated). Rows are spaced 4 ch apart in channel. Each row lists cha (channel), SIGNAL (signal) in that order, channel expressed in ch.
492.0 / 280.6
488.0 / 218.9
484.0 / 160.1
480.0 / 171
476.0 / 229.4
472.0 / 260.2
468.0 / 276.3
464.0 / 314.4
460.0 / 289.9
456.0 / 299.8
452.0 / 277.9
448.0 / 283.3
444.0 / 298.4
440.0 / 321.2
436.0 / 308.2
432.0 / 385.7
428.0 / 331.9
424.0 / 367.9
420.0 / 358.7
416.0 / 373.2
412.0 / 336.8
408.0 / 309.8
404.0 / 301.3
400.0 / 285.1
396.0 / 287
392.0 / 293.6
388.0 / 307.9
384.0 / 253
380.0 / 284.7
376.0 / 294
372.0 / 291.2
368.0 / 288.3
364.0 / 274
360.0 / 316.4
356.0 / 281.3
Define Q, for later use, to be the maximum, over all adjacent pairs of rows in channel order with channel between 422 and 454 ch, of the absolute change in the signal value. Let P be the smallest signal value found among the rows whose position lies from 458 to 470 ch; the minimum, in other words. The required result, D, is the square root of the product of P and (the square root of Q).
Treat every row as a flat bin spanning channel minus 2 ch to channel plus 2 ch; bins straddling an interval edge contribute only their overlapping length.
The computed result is 49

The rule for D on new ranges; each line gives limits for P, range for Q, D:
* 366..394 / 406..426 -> 39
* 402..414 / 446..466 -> 39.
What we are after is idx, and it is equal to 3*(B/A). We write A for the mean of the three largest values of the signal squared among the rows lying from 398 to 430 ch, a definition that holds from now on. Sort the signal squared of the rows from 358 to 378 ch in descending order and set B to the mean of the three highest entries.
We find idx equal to 2.0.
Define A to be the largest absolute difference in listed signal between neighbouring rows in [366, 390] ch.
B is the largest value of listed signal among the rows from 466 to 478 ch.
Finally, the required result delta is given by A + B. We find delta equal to 331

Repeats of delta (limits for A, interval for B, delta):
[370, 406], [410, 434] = 441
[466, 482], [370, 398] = 366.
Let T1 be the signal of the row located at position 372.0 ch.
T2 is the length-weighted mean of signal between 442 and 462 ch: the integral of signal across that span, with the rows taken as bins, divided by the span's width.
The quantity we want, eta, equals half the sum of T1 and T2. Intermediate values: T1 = 291.2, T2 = 290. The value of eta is 291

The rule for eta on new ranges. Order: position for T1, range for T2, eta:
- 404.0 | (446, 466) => 297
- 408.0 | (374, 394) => 298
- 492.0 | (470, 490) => 244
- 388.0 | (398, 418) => 315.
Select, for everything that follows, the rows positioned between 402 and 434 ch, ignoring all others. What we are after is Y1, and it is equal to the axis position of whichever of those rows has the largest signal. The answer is 432.0 ch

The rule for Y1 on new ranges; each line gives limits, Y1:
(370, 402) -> 388.0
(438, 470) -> 440.0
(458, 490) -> 464.0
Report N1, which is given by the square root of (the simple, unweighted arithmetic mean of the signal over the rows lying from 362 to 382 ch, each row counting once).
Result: 16.9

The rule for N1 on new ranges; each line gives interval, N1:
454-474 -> 17.0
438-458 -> 17.2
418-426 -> 19.1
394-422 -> 17.9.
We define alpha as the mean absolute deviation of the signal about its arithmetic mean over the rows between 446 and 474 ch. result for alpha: 13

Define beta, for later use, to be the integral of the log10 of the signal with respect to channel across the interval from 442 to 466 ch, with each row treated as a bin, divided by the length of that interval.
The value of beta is 2.47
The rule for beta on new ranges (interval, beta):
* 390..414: 2.48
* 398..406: 2.47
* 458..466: 2.48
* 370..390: 2.46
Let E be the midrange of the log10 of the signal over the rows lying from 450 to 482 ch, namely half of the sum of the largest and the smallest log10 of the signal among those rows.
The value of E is 2.37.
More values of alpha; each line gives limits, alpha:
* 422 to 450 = 29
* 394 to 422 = 30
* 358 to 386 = 13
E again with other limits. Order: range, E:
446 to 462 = 2.46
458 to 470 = 2.47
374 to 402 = 2.45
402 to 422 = 2.53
